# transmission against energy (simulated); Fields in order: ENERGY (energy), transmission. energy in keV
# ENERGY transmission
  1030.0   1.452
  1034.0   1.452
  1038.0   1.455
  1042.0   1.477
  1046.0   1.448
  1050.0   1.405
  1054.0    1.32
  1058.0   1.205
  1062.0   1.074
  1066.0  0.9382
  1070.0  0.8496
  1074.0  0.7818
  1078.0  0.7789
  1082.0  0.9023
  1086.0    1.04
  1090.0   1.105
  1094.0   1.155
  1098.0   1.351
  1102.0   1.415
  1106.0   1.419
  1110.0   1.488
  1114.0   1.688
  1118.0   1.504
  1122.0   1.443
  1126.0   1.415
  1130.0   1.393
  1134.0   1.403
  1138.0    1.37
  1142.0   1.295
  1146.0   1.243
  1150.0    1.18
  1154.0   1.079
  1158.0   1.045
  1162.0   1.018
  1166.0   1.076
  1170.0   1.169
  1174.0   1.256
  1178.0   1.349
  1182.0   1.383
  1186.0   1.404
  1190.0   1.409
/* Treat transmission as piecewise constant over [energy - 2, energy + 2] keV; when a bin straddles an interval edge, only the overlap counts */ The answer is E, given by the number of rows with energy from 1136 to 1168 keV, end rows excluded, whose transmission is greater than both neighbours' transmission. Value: 0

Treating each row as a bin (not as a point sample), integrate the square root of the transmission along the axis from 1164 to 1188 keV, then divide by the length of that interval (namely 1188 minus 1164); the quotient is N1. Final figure 1.13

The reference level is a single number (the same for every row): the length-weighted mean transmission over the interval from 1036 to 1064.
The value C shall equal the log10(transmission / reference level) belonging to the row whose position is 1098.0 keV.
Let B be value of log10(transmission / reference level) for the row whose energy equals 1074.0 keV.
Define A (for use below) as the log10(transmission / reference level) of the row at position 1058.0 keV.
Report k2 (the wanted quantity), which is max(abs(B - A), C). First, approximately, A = -0.046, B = -0.23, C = 0.00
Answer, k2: 0.19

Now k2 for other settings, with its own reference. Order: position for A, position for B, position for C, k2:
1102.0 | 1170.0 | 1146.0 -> 0.08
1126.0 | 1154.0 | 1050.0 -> 0.12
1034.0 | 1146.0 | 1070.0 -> 0.07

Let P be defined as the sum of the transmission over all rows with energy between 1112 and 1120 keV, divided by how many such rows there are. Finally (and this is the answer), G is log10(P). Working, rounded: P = 1.60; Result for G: 0.20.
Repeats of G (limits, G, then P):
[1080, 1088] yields -0.01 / 0.97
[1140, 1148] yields 0.10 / 1.27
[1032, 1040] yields 0.16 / 1.45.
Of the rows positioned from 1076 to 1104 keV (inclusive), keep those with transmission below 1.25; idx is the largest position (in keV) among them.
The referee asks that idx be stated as 1094.0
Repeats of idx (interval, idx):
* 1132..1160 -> 1158.0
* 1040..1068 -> 1066.0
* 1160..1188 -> 1170.0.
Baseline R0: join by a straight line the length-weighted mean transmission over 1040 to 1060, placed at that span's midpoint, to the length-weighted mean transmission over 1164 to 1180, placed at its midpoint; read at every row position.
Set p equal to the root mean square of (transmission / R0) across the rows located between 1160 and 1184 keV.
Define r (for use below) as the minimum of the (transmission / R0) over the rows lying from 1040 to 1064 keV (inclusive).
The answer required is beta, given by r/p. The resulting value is 0.79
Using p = 1.00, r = 0.79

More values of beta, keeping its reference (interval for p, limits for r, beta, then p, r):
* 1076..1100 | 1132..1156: 1.07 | 0.81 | 0.87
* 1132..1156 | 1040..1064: 0.78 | 1.01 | 0.79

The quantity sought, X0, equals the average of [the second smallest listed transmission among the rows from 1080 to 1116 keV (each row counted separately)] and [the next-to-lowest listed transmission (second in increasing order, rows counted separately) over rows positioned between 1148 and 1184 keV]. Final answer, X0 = 1.04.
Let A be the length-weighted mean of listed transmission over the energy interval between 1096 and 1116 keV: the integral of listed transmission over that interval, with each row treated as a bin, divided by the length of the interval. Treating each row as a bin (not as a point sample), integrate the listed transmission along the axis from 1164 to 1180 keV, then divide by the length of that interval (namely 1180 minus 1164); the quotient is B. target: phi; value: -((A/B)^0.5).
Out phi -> -1.10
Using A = 1.47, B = 1.21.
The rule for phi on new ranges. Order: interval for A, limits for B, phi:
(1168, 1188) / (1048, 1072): -1.08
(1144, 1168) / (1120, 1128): -0.88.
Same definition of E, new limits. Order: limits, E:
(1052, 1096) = 0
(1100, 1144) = 2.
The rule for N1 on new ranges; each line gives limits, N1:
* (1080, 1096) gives 1.02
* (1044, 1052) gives 1.19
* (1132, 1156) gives 1.12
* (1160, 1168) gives 1.02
